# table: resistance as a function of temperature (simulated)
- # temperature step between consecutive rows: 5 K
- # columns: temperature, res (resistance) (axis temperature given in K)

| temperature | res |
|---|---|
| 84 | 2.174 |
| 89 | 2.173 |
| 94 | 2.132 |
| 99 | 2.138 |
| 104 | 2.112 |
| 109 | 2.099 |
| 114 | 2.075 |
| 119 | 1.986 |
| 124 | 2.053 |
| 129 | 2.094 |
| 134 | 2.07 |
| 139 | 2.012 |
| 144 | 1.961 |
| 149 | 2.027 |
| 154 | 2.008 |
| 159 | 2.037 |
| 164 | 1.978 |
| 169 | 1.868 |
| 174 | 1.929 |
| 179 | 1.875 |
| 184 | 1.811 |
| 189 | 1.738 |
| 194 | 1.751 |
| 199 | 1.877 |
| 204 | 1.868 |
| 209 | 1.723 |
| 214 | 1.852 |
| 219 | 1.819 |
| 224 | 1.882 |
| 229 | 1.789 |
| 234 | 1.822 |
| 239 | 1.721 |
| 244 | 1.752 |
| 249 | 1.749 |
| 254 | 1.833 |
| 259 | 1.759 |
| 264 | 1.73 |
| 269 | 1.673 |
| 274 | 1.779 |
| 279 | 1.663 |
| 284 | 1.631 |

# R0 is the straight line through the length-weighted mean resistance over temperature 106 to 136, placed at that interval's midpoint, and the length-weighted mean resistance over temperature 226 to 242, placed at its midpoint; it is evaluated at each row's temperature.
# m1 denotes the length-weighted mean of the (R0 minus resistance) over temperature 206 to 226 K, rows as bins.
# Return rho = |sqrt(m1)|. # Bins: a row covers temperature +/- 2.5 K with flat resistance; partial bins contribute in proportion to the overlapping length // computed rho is 0.08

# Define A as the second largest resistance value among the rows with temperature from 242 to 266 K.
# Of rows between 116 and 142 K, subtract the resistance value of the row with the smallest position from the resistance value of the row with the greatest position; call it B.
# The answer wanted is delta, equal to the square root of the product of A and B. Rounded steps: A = 1.759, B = 0.026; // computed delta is 0.214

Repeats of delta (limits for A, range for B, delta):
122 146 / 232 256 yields 0.151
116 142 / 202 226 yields 0.170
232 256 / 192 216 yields 0.429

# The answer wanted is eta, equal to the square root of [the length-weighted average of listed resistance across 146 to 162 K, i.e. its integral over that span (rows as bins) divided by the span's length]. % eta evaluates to 1.42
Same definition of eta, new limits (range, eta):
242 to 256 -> 1.33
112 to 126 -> 1.43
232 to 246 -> 1.33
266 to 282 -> 1.31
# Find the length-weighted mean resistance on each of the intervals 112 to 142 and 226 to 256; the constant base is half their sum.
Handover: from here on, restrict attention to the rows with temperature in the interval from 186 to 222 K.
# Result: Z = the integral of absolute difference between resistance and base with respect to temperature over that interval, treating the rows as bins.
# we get 3.9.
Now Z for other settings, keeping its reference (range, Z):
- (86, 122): 6.8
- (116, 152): 4.2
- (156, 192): 3.0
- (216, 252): 4.3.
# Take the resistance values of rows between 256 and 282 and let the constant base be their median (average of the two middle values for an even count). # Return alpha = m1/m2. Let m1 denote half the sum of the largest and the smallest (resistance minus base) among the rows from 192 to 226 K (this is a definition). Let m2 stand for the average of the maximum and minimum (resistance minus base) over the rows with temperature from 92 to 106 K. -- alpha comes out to 0.2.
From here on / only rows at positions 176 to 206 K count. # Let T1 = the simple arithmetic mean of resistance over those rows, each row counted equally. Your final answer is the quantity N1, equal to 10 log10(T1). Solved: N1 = 2.6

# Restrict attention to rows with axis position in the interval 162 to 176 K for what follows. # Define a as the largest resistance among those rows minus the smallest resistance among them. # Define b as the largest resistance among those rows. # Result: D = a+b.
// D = 2.09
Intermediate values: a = 0.110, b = 1.978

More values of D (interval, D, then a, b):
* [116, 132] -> 2.20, 0.108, 2.094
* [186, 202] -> 2.02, 0.139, 1.877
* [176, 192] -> 2.01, 0.137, 1.875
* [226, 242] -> 1.92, 0.101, 1.822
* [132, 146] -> 2.18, 0.109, 2.07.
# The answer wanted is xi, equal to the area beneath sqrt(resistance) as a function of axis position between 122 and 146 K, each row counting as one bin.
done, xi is 34.3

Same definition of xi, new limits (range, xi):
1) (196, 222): 35.1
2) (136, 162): 36.9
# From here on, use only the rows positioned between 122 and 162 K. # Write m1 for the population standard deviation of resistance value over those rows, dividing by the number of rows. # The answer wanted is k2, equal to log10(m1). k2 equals -1.42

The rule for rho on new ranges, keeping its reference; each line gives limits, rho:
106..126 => 0.15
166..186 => 0.22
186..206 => 0.26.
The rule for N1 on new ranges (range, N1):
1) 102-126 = 3.1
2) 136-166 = 3.0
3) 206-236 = 2.6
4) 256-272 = 2.4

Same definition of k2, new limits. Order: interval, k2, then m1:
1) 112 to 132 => -1.39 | 0.041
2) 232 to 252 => -1.43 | 0.037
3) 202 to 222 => -1.25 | 0.056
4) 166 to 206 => -1.20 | 0.062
